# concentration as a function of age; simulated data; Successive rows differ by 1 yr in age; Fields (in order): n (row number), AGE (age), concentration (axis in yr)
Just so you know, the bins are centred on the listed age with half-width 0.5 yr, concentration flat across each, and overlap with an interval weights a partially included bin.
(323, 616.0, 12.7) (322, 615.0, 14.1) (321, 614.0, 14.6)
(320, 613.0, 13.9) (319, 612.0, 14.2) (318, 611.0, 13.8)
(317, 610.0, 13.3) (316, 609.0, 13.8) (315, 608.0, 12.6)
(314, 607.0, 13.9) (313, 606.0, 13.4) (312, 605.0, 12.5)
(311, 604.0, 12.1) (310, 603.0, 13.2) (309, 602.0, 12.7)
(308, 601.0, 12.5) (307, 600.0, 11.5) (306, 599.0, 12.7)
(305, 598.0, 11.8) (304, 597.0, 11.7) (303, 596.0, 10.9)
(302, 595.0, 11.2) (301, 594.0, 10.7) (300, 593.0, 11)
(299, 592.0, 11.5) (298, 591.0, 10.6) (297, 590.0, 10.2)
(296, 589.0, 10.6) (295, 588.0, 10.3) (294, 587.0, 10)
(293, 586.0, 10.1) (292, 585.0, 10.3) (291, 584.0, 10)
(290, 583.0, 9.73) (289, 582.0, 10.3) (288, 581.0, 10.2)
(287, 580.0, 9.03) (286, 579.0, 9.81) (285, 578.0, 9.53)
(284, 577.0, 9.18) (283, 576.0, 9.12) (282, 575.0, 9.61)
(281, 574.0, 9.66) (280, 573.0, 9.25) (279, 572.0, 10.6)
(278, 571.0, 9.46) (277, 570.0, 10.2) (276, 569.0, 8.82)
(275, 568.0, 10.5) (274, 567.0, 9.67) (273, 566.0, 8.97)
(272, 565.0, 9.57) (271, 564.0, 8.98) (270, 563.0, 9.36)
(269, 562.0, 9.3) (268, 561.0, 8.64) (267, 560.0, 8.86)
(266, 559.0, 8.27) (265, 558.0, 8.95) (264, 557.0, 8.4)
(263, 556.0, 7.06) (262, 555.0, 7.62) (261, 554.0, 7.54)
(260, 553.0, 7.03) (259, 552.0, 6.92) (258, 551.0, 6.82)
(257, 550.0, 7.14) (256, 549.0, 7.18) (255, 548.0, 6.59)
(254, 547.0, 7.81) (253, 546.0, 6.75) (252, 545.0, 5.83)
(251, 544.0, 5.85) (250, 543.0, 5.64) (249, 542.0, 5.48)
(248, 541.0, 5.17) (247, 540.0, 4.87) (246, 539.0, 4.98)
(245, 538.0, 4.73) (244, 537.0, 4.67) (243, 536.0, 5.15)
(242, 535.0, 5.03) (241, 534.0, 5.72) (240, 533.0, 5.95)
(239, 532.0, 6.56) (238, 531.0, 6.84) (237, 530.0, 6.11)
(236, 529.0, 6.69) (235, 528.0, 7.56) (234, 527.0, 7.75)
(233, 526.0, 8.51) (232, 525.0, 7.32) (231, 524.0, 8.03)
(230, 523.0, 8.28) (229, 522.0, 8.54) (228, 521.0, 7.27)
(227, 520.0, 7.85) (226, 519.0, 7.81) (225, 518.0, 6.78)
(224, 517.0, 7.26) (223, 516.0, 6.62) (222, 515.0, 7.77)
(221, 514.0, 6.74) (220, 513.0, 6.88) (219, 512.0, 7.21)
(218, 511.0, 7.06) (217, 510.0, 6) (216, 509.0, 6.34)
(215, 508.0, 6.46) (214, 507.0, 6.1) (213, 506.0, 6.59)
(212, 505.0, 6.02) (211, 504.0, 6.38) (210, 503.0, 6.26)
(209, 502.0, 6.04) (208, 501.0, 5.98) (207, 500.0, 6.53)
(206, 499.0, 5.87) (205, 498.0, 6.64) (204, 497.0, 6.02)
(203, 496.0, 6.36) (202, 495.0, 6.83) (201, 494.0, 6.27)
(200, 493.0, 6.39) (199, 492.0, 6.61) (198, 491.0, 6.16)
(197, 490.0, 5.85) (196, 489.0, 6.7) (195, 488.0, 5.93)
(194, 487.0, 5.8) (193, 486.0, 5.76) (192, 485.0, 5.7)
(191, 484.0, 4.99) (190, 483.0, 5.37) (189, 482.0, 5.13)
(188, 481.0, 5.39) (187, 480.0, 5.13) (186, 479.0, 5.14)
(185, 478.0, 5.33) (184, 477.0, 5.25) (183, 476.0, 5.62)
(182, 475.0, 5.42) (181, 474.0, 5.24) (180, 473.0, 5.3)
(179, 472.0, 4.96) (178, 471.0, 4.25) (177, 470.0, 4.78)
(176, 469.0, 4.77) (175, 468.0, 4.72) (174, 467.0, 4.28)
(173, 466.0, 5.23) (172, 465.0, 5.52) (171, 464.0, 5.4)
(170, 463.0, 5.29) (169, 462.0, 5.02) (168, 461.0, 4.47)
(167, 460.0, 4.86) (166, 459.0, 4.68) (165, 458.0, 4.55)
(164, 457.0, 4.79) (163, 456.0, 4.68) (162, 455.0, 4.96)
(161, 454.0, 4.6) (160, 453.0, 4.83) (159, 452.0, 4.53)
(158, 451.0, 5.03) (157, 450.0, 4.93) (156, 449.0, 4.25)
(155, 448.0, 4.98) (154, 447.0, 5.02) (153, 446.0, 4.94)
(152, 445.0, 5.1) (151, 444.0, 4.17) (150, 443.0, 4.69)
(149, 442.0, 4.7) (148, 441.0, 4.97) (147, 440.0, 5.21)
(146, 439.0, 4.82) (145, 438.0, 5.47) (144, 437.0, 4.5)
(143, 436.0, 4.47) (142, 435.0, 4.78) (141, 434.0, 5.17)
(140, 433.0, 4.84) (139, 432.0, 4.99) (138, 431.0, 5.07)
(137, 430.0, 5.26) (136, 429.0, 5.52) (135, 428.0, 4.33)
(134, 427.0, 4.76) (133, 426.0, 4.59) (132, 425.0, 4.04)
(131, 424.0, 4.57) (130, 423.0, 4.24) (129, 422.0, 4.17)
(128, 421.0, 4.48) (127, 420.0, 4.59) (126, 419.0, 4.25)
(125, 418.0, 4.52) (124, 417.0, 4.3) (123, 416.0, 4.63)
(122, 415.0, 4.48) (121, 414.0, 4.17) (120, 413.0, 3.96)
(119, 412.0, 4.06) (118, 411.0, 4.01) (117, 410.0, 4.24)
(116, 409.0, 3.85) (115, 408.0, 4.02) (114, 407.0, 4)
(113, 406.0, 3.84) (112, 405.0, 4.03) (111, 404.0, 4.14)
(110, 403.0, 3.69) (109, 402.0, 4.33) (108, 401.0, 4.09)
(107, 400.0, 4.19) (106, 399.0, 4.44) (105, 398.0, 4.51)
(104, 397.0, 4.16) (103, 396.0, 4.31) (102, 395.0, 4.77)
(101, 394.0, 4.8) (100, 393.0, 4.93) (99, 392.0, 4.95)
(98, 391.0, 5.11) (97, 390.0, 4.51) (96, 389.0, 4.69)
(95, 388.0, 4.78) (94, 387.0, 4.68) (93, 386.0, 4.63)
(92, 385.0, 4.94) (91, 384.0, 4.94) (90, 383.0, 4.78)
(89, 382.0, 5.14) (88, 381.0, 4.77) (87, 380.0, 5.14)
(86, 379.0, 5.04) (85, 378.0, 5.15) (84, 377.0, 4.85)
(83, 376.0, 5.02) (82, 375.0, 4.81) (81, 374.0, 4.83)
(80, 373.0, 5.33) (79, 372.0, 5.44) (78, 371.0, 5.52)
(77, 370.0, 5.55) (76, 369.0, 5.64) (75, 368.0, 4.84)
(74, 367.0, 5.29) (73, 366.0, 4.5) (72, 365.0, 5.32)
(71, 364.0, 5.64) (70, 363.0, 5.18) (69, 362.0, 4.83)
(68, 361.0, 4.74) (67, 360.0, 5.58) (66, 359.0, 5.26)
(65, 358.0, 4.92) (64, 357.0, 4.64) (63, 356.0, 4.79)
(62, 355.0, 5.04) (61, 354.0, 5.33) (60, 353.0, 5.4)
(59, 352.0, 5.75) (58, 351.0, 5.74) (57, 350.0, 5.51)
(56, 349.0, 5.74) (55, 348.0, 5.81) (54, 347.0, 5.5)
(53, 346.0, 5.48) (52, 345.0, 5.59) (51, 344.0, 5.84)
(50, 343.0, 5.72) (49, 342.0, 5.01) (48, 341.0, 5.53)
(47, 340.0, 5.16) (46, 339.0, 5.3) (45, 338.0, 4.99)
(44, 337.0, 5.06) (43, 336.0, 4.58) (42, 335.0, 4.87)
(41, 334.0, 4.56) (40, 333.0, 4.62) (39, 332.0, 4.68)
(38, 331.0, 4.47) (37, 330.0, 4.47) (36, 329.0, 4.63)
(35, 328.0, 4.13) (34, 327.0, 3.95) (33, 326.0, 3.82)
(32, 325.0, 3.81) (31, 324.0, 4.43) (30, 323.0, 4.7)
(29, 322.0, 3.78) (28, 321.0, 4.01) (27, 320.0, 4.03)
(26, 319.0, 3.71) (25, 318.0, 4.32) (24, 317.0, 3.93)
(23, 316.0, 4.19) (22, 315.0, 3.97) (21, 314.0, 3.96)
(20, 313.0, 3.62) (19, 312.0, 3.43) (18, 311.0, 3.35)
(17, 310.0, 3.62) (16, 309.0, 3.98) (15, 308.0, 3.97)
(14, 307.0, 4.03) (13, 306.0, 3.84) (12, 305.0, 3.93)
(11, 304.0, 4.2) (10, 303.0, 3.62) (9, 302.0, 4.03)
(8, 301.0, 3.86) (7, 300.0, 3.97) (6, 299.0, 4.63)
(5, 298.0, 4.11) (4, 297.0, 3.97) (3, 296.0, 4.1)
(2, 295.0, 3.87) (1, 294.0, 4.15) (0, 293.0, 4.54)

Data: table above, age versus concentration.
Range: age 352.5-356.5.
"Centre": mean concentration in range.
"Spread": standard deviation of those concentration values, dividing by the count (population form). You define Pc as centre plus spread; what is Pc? 5.38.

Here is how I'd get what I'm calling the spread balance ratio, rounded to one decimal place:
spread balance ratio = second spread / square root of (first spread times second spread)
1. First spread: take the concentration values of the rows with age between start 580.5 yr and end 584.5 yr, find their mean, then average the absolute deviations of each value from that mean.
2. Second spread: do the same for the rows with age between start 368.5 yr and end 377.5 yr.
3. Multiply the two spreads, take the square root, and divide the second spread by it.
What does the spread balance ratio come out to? 1.3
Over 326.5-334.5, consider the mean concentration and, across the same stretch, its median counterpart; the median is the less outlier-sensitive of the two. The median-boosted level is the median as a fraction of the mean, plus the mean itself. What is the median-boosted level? 5.5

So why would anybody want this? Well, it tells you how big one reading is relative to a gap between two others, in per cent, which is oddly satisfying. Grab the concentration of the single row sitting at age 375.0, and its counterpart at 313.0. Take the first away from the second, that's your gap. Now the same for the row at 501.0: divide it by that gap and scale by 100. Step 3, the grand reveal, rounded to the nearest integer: -503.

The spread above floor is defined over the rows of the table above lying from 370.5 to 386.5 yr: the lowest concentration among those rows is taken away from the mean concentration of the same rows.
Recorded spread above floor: 0.39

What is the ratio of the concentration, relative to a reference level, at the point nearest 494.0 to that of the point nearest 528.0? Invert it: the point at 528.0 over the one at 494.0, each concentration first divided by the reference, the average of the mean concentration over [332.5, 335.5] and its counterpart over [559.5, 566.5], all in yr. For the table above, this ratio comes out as 1.21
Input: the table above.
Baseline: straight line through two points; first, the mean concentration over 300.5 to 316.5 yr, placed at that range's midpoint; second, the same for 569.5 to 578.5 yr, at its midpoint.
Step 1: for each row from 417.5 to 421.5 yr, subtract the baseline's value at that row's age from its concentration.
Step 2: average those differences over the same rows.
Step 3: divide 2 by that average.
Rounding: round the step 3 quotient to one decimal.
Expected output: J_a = -1.1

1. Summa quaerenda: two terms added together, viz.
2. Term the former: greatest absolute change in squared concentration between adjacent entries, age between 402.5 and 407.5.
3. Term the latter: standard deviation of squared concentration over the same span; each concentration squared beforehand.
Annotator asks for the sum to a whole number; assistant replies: 5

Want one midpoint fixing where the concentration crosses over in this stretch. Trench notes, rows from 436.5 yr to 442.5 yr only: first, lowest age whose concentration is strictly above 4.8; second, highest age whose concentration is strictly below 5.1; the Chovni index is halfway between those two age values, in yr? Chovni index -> 440.0 yr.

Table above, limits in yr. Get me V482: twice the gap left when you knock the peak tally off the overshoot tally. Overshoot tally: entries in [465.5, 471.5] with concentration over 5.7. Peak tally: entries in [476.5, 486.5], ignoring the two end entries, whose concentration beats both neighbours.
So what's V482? -6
